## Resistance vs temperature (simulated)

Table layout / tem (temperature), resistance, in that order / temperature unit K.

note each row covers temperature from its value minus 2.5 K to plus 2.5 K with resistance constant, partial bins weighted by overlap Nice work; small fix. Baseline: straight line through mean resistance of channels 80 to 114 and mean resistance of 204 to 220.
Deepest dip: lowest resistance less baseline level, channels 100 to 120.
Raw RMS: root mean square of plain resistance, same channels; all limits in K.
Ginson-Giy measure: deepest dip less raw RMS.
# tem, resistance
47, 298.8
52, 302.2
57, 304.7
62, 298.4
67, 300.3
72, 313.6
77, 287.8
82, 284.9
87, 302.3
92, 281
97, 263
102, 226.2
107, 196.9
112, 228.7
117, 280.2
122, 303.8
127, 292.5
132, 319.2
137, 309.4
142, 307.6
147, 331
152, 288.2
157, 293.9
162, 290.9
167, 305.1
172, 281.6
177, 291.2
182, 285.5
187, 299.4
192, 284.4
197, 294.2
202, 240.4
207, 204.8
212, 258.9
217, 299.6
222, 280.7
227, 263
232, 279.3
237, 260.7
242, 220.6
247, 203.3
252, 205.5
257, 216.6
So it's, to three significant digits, -293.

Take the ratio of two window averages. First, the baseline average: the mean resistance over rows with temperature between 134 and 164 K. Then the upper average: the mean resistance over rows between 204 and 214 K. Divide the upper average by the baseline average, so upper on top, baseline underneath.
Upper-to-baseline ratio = 0.76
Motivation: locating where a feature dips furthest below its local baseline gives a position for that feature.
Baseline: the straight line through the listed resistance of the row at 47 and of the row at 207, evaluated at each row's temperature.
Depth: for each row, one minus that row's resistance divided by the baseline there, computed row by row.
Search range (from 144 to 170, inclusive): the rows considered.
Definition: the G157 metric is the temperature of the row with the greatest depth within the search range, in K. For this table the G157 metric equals 152 K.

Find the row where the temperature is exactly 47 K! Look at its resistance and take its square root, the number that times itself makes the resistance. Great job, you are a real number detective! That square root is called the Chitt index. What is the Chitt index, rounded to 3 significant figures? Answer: 17.3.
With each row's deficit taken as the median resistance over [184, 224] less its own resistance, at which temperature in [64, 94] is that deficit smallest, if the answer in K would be 72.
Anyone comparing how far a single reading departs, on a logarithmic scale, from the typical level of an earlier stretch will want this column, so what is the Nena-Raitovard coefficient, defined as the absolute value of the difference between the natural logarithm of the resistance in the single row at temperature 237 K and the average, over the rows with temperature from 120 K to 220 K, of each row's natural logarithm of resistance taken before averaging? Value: 0.10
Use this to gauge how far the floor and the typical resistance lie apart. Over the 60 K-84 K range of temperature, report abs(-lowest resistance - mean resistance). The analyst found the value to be 582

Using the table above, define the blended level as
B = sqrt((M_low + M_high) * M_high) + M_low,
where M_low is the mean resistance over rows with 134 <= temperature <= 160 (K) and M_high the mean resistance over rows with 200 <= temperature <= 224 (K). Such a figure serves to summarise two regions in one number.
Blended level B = 686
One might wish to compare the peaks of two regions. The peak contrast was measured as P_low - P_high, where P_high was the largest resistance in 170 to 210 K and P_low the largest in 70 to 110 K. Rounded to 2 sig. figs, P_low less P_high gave 14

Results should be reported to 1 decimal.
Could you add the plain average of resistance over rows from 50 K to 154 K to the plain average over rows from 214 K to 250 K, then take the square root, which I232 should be 23.3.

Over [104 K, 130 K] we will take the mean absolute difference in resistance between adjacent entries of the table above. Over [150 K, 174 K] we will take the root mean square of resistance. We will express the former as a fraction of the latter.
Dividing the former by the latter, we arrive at 0.10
